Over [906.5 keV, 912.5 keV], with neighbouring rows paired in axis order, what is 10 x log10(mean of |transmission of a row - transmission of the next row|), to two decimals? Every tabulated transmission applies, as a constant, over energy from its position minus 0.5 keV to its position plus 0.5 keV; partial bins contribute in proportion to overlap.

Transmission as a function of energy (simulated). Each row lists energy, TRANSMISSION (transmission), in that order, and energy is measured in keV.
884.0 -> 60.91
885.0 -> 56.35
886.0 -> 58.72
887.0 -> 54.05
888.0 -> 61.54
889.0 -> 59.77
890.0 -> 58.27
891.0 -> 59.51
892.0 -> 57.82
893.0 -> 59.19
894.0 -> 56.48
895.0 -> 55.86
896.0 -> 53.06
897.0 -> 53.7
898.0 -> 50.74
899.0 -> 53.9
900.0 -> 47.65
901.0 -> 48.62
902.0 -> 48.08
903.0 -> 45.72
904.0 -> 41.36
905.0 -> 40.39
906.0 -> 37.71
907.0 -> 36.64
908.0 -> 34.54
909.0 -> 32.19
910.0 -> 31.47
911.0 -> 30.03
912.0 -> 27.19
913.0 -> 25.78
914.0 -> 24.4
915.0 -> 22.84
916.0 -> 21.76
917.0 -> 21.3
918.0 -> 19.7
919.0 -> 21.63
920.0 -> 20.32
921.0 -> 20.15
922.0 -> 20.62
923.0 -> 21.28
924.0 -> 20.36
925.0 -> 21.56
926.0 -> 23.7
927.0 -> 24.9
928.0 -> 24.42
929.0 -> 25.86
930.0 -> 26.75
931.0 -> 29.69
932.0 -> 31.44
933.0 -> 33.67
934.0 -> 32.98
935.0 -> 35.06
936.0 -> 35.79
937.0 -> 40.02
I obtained 2.76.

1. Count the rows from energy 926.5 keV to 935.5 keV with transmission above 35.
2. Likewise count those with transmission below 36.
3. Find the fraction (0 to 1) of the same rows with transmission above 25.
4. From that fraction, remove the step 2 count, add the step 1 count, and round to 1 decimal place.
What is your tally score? -7.2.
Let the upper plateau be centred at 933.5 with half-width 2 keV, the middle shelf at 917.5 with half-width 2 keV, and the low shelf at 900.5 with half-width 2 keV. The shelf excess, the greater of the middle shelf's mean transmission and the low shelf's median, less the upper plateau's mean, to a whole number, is 15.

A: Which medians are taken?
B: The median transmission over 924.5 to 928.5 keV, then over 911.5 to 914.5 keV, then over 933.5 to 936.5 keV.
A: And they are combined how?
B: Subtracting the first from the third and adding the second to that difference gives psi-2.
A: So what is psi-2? 37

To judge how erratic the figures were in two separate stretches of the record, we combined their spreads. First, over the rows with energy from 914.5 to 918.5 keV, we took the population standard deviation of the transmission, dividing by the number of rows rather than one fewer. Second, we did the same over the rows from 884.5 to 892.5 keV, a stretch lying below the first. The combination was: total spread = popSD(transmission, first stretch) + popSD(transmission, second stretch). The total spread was 3.3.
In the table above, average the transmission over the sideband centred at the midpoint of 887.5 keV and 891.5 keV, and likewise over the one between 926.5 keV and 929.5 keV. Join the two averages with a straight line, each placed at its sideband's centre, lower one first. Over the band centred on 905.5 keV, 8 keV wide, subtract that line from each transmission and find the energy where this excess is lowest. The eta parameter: 909.0 keV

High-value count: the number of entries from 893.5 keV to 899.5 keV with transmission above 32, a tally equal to 6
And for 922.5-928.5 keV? 0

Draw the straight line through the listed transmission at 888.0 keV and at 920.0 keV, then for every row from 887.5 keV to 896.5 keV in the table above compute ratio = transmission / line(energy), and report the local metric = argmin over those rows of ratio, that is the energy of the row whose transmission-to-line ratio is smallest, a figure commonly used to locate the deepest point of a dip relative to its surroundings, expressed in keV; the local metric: 890.0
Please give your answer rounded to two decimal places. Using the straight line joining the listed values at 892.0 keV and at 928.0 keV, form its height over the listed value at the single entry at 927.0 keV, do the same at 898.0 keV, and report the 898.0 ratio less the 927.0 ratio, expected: 0.01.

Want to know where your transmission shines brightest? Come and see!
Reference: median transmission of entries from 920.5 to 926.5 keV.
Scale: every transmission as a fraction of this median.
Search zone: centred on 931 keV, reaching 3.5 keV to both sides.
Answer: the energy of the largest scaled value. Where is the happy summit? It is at 933.0 keV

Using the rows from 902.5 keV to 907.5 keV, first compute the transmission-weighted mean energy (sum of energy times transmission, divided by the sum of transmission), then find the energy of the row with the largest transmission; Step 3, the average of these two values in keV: 903.9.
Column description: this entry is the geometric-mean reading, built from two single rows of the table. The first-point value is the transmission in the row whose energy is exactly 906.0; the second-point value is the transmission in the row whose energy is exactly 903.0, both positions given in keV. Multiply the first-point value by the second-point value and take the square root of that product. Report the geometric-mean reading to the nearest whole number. 42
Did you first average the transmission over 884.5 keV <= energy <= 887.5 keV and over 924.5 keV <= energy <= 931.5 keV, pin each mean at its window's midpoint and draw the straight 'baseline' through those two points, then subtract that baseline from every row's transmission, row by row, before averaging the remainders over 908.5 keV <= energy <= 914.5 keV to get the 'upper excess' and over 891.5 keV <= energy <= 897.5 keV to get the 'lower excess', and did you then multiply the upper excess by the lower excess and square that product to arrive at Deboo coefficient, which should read 2844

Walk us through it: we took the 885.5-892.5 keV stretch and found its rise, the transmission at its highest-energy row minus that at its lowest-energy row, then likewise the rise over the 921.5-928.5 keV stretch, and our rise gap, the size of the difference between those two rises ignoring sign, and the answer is 4.7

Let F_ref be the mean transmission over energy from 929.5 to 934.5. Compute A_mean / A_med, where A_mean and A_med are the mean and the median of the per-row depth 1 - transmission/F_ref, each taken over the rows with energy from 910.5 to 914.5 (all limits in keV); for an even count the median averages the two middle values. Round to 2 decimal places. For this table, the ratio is 0.92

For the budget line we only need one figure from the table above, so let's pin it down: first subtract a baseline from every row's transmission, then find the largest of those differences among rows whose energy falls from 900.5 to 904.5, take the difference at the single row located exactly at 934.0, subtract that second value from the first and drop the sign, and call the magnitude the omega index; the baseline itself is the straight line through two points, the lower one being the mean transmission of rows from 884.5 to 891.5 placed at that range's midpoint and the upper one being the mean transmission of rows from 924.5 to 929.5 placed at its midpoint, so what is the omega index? 13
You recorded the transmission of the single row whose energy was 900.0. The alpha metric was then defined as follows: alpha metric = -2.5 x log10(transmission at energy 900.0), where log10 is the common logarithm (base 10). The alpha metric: -4.20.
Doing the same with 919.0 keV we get -3.34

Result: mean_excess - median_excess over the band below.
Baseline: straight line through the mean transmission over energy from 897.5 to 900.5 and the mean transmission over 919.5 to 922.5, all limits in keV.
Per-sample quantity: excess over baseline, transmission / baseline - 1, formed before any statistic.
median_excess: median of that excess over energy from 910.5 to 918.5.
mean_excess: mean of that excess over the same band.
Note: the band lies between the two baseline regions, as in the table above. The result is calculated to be 0.0038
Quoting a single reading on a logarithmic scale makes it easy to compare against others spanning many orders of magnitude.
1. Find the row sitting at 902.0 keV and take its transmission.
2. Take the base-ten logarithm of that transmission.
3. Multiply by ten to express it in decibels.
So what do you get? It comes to 16.8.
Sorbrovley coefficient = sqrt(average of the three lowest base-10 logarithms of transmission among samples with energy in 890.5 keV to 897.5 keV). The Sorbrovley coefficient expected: 1.32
